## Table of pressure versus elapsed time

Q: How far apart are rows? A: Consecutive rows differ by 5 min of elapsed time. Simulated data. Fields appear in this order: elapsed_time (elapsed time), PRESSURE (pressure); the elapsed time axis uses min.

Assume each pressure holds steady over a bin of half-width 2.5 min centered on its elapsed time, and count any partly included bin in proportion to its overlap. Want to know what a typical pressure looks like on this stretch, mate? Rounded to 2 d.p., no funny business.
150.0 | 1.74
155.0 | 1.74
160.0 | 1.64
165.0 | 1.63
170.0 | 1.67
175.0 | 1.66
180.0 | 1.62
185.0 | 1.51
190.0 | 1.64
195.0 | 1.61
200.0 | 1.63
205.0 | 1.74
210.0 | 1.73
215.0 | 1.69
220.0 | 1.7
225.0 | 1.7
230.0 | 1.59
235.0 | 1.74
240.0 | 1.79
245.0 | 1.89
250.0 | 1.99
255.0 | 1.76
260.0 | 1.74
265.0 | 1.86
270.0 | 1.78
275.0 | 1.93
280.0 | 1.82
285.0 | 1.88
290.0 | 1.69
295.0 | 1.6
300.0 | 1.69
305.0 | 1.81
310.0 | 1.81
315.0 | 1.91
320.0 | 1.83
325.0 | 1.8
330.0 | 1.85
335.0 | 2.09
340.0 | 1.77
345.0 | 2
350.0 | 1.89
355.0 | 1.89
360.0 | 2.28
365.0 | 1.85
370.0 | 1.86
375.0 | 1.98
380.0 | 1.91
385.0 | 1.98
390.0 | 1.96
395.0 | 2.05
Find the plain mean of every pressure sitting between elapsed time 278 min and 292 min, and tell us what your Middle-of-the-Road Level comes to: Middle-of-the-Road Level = 1.80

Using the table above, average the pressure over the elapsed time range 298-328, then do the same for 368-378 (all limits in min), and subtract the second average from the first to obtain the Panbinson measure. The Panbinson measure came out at -0.11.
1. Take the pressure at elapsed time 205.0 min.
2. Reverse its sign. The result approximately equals -1.74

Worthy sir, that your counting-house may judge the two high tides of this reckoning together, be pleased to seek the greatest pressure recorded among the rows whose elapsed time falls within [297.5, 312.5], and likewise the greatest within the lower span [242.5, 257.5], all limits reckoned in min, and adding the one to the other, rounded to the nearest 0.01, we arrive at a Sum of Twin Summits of 3.80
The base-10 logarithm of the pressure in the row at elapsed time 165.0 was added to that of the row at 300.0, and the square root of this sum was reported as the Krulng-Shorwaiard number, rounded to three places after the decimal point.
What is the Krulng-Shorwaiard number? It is 0.663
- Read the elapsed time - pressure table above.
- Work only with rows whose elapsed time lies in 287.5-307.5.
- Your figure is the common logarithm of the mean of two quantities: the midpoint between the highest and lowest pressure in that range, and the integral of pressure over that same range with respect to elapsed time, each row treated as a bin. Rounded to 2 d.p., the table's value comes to 1.25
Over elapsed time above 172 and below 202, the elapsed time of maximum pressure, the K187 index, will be 175.0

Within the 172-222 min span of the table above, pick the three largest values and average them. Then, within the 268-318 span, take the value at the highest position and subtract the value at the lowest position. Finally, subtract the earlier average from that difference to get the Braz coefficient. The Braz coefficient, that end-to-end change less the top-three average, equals -1.59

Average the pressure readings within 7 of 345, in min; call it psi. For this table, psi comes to 1.89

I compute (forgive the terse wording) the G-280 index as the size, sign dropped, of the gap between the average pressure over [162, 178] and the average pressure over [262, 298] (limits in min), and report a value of 0.14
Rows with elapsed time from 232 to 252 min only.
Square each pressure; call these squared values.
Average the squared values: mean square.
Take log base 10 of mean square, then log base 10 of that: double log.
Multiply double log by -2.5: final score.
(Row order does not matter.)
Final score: 0.68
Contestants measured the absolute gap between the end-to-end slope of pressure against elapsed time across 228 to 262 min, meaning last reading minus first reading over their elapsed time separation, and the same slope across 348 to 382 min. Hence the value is 0.0043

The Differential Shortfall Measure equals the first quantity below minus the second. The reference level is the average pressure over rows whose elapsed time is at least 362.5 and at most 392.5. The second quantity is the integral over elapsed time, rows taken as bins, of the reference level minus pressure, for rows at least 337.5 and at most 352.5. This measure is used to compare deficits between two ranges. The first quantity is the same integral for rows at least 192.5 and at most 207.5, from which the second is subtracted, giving 3.4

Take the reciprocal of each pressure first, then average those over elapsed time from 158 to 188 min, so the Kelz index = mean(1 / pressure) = 0.617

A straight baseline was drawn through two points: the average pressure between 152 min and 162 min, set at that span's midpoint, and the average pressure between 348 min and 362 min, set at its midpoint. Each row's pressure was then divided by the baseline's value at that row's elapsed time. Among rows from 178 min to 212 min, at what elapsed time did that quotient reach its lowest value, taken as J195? 185.0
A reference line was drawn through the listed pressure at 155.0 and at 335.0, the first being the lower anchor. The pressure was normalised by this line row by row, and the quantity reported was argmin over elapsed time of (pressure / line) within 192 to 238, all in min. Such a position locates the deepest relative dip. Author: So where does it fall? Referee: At 230.0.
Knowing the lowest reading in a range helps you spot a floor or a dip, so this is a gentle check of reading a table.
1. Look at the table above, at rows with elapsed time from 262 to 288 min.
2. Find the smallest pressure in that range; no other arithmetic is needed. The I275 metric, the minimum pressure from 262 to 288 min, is 1.78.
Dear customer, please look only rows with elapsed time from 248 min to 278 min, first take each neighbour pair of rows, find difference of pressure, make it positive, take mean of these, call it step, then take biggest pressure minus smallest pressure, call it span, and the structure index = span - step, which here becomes 0.13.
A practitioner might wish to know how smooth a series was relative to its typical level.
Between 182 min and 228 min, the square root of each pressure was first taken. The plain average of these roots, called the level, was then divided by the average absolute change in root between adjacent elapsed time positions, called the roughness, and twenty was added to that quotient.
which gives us 95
